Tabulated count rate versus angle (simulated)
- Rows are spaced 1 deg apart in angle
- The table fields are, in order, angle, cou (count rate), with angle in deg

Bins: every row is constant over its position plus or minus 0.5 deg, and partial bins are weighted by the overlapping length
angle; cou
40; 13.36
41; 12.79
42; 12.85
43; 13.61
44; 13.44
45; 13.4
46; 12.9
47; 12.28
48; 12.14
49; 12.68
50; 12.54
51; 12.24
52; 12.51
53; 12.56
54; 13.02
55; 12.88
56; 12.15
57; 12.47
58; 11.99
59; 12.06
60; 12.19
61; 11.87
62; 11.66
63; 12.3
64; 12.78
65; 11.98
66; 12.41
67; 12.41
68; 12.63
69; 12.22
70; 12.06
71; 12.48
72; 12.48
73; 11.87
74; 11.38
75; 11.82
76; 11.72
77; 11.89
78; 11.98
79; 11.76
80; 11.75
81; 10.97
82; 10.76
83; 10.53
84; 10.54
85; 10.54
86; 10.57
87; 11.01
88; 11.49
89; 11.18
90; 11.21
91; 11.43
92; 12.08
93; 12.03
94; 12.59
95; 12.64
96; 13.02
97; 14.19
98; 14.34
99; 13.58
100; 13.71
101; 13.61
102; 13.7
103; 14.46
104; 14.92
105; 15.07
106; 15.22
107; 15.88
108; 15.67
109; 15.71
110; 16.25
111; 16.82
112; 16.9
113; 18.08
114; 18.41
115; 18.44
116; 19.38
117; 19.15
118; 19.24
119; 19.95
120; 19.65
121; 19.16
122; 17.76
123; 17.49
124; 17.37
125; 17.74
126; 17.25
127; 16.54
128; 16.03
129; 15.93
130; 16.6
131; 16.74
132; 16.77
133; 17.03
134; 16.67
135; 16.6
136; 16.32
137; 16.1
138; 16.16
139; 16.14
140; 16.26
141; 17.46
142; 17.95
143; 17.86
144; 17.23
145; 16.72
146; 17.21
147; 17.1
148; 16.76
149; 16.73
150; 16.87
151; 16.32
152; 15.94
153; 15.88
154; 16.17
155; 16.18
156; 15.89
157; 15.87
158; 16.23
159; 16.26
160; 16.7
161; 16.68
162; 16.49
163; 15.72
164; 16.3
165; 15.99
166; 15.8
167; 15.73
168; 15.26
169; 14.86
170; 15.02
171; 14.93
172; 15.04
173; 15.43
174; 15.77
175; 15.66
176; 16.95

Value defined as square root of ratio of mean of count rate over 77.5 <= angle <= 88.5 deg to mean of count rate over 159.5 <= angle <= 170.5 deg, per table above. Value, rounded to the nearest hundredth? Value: 0.84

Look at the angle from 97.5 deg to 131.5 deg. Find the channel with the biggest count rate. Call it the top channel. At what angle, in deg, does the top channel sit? 119 deg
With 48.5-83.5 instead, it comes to 54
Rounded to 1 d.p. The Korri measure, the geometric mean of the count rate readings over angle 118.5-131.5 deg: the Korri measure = 17.5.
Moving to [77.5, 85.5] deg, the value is 11.1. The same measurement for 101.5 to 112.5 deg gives 15.5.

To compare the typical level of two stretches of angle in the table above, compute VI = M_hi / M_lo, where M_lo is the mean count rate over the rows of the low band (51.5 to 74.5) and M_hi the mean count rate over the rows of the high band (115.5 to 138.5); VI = 1.42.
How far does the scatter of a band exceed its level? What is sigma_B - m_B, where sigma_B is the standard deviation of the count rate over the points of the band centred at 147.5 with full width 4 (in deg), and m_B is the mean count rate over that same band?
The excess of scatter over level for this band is -16.7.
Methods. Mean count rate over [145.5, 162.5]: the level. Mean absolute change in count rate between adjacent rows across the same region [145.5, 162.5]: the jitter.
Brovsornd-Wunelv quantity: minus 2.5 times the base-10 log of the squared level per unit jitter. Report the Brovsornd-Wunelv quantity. -7.81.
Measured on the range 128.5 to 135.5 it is -7.59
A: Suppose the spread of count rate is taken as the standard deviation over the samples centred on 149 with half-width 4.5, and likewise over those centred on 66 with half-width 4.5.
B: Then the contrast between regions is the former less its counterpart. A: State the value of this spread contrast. 0.1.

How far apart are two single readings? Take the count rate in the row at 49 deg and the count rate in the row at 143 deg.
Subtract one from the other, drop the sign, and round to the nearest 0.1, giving 5.2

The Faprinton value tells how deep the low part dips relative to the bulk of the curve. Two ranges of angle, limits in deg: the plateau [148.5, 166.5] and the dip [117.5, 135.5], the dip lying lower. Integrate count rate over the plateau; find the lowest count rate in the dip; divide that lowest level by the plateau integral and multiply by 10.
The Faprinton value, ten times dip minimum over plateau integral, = 0.55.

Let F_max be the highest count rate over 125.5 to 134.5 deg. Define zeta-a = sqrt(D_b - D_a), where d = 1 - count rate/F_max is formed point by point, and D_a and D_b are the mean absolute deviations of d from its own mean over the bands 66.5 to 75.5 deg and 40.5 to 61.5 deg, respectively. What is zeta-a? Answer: 0.064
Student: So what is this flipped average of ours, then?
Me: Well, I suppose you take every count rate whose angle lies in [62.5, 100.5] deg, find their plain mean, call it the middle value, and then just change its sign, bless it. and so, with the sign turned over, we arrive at -12.0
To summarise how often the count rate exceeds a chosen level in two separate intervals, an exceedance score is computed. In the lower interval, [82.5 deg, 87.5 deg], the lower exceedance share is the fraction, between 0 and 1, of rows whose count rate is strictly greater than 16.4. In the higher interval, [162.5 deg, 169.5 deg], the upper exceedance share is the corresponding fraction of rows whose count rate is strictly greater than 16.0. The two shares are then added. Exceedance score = 0.14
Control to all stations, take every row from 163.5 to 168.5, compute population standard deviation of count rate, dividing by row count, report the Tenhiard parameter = 0.34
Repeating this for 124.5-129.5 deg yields 0.70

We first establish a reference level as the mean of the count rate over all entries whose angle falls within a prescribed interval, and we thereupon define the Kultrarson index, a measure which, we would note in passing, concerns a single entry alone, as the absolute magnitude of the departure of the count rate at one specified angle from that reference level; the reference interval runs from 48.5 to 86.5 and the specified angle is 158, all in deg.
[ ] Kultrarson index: 4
